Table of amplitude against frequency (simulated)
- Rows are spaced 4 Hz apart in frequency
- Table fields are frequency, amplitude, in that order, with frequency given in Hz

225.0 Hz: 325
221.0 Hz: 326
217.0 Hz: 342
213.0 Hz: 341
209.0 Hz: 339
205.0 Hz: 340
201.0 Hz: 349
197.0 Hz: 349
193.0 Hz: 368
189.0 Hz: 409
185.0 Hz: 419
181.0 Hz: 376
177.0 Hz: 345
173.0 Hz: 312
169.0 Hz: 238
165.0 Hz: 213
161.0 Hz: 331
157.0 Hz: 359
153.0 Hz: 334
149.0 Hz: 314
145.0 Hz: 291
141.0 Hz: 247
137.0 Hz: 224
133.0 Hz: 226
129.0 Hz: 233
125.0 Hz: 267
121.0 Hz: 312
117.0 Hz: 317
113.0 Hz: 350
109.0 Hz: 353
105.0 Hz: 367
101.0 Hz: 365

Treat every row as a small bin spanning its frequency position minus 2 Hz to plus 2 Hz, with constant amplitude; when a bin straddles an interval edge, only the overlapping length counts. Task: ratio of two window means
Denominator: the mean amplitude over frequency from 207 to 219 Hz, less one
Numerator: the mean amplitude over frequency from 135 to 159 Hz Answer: 0.87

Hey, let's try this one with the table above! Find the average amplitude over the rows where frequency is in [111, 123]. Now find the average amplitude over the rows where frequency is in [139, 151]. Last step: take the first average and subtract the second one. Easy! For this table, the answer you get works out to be 42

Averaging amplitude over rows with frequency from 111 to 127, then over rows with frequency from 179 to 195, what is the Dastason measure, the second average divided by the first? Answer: 1.26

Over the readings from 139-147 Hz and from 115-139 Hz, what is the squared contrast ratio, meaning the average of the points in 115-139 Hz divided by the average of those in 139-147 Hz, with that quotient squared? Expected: 1.0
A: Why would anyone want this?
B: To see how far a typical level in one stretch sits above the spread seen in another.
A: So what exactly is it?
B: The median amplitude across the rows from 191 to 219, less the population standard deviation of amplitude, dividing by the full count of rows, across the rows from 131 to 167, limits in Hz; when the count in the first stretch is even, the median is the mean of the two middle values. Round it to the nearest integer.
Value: 290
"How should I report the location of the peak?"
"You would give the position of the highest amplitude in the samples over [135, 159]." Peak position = 157.0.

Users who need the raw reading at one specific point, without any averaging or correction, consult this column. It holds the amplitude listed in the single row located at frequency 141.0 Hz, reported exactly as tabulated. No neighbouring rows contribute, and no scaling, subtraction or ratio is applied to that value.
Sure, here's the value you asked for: 247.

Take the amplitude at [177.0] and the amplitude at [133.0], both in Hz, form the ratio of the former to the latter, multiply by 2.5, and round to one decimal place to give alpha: 3.8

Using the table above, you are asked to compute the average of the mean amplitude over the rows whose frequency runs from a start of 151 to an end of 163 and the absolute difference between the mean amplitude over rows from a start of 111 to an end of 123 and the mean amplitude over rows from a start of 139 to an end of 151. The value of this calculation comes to 192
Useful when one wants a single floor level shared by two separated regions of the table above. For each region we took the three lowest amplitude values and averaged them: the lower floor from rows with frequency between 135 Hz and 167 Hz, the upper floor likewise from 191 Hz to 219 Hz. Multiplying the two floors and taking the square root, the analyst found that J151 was 278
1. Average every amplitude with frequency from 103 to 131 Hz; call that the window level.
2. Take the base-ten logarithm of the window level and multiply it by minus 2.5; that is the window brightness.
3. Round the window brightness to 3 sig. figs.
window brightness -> -6.24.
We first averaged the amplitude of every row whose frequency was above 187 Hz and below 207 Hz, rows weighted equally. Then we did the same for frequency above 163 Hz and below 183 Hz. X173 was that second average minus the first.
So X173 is -66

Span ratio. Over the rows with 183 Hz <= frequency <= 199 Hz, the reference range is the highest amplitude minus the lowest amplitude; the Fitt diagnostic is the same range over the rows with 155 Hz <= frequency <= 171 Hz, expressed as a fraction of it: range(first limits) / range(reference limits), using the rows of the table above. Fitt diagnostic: 2.1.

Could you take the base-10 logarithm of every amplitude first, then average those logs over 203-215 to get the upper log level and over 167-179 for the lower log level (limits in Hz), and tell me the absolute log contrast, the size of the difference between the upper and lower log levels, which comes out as 0.062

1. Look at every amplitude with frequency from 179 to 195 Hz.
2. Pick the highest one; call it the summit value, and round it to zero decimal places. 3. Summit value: 419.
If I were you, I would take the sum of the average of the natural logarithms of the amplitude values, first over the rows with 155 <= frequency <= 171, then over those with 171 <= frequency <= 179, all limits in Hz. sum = 11.4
